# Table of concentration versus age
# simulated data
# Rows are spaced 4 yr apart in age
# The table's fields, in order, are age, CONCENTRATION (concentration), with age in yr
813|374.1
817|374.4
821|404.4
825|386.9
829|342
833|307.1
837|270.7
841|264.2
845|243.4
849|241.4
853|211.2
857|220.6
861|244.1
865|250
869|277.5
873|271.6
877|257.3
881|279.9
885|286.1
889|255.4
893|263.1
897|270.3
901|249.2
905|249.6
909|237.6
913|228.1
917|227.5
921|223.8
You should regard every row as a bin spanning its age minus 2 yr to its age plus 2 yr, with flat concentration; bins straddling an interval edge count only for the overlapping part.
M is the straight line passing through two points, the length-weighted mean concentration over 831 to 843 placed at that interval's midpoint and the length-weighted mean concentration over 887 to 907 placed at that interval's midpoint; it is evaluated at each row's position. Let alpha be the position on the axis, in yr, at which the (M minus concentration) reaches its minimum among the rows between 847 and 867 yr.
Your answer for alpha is 865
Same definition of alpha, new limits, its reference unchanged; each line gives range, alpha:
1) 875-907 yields 885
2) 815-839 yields 821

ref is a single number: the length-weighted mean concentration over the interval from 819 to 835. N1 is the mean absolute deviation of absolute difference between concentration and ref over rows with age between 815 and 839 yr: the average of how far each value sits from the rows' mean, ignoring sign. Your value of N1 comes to 21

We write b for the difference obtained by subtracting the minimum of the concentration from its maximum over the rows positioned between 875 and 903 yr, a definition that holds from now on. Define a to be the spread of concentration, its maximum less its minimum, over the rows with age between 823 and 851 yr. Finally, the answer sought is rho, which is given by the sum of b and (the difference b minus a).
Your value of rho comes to -72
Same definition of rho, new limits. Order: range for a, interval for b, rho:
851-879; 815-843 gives 214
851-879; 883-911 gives 31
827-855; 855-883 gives -12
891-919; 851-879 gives 90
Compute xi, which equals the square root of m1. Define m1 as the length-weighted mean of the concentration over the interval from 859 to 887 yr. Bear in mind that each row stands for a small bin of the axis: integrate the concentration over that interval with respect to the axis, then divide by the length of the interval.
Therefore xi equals 16.3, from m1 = 267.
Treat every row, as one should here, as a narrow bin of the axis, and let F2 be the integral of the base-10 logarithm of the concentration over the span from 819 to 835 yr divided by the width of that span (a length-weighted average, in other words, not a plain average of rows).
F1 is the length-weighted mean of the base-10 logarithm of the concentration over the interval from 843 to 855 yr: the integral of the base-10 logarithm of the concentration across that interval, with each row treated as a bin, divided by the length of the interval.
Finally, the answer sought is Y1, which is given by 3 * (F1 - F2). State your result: -0.57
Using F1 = 2.36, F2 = 2.554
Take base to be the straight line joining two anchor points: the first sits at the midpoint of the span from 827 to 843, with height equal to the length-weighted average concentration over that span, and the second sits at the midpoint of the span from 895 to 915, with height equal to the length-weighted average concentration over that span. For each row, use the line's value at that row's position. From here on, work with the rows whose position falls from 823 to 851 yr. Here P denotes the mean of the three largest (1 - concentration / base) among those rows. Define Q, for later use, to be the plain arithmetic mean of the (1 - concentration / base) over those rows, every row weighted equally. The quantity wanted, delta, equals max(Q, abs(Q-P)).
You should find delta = 0.13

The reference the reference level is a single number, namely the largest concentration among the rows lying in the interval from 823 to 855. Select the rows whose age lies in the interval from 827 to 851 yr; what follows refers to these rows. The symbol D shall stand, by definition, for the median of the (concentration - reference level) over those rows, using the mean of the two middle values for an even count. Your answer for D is -119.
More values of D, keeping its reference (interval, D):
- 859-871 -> -137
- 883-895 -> -124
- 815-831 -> -6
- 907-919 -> -159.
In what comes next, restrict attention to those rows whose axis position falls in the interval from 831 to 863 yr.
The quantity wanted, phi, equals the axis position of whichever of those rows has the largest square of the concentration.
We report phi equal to 833 yr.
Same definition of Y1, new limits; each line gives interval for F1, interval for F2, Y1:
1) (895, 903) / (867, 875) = -0.07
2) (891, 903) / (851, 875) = 0.08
